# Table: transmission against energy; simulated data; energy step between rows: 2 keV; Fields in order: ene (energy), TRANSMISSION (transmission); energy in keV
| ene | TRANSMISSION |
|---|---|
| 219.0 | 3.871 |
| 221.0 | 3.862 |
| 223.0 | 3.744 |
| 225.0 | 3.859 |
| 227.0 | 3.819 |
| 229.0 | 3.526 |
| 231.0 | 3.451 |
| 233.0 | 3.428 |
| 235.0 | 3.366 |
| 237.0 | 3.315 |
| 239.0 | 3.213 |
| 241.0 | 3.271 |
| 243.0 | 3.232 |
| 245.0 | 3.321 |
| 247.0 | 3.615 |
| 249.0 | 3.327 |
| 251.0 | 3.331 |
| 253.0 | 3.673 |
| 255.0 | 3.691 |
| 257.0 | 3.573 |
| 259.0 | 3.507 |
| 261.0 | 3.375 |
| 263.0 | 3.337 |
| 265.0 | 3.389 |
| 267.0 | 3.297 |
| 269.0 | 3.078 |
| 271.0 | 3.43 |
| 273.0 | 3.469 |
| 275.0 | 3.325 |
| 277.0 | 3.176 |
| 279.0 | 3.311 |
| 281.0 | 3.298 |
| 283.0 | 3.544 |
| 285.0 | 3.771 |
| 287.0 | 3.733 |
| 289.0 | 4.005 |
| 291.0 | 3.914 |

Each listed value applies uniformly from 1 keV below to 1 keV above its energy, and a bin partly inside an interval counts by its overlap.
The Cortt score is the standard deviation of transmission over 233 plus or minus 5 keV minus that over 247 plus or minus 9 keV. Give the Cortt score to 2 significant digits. -0.11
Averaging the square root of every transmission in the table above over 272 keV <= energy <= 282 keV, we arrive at 1.82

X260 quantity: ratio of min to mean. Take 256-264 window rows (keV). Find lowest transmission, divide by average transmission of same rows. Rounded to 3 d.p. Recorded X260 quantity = 0.968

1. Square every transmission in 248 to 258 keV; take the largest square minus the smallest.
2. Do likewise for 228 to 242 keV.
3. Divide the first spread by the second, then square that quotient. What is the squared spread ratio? 1.5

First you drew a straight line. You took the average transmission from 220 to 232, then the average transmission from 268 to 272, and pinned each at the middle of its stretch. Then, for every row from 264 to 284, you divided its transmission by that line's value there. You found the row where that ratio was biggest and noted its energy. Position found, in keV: 283.0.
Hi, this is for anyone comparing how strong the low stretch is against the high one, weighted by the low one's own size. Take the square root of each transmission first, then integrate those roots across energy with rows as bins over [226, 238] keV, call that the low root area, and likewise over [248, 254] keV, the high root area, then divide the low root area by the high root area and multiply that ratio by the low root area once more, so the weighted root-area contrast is 45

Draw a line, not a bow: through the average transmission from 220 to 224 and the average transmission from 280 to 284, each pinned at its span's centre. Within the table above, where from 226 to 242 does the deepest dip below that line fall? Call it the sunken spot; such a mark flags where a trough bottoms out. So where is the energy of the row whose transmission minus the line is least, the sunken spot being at 239.0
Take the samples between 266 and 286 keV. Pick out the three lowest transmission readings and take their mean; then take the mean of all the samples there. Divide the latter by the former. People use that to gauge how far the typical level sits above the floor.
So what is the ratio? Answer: 1.06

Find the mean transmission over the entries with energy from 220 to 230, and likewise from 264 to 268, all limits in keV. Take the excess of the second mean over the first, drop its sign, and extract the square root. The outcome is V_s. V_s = 0.6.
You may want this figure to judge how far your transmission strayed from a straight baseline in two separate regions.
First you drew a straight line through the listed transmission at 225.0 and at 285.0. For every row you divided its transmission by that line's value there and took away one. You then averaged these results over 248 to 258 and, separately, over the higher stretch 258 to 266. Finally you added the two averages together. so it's -0.18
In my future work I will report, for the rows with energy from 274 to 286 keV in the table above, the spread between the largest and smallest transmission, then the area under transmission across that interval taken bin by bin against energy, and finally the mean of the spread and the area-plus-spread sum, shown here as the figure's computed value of 21.0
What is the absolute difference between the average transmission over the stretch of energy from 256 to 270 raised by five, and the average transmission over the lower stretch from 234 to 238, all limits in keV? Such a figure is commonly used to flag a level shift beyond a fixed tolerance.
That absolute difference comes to 5.02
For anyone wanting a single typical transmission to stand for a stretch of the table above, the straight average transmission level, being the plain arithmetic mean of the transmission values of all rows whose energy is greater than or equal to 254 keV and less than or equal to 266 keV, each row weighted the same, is 3.479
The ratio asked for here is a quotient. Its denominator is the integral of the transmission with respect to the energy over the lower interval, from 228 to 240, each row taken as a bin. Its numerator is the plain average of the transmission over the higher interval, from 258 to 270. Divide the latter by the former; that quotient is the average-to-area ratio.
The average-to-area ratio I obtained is 0.082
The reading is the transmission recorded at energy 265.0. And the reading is 3.389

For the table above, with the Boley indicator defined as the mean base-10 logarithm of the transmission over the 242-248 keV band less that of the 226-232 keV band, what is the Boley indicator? -0.03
